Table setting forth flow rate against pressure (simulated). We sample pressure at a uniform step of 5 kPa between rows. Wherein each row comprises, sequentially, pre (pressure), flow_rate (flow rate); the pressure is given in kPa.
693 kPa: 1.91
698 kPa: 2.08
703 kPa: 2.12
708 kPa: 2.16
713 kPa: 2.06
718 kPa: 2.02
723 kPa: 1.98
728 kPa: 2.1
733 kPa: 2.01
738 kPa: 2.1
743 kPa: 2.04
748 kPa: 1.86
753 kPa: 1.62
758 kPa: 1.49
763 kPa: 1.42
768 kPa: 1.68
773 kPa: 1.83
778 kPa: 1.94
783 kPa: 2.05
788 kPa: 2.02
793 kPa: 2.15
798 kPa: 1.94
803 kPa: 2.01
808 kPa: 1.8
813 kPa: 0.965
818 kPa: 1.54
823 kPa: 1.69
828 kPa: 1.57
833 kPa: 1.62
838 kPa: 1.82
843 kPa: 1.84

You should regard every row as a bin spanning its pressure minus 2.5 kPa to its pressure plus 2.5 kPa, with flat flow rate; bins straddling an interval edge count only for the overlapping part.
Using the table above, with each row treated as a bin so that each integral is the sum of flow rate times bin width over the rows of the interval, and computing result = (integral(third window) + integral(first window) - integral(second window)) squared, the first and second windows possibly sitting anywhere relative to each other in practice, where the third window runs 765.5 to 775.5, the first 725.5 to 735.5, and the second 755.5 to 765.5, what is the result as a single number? 555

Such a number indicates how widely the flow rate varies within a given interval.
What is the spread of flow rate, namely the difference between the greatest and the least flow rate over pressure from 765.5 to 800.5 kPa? 0.5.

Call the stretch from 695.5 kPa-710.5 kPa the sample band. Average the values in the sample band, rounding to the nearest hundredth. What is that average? 2.12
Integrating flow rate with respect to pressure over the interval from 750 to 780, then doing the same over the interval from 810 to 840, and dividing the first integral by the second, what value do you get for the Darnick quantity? 1.08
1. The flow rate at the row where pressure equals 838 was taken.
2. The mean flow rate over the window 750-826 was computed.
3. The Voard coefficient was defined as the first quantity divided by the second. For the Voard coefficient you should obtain 1.04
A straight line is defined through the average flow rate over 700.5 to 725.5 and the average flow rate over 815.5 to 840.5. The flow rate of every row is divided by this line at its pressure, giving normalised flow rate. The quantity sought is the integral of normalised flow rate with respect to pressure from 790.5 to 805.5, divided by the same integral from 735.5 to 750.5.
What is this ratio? 1.1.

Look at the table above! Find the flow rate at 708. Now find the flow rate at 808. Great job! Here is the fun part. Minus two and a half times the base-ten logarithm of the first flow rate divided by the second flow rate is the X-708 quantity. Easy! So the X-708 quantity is -0.20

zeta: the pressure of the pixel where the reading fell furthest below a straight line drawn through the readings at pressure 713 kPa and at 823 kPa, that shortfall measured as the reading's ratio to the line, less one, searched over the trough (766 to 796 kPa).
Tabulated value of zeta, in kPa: 768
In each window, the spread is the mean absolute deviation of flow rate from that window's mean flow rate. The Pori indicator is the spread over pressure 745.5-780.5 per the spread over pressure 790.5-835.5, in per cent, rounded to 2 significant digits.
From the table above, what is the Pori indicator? 65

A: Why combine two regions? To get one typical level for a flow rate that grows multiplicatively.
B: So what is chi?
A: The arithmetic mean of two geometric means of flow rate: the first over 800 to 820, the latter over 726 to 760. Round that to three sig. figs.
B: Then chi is 1.70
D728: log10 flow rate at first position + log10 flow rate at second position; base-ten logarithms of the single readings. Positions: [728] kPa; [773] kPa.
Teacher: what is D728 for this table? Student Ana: 0.585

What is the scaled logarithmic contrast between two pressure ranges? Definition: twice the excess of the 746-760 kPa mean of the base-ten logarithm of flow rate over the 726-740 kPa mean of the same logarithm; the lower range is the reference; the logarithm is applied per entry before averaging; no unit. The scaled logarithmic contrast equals -0.20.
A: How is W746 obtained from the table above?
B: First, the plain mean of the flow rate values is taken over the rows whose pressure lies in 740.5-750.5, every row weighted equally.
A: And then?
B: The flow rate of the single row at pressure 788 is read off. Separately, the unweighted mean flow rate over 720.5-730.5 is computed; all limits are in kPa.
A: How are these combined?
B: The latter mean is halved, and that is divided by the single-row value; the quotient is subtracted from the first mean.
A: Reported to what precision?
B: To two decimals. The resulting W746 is 1.45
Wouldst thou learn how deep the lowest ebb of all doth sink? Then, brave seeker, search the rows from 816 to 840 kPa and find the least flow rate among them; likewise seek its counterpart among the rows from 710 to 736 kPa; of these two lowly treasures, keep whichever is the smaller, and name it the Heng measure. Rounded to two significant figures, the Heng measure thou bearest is 1.5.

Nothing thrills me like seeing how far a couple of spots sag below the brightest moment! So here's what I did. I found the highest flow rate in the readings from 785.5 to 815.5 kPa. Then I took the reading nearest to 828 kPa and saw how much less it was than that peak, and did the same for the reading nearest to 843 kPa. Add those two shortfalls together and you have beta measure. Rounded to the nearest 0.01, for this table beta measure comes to 0.89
